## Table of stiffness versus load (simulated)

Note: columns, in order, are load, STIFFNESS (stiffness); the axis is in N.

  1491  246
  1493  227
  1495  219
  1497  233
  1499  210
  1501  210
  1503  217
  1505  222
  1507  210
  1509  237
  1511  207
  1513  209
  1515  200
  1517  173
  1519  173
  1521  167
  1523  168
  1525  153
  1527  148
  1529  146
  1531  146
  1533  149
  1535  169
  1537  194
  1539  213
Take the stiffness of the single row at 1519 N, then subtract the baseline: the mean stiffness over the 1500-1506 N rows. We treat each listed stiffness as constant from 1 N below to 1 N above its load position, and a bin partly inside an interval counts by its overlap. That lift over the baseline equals -43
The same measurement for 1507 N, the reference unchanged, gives -6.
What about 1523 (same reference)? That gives -48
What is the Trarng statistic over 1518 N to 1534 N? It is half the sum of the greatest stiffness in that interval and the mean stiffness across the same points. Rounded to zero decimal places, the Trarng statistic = 165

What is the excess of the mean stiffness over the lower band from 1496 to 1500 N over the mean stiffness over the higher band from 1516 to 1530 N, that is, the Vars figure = 60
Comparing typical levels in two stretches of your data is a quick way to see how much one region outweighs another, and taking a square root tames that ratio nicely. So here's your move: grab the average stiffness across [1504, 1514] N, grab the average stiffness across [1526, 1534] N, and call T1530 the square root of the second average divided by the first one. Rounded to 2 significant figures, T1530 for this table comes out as 0.82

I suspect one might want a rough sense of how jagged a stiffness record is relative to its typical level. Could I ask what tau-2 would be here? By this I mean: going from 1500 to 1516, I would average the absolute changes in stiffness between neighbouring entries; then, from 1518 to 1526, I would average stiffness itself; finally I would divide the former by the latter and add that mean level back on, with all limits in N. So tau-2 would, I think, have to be 165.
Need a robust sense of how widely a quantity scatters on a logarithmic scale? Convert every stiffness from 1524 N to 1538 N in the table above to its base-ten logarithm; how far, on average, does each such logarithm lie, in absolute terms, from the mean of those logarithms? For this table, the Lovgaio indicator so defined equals 0.035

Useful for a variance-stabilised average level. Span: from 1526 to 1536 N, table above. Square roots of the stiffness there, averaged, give 12.3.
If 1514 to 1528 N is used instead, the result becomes 13.0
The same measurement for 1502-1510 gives 14.9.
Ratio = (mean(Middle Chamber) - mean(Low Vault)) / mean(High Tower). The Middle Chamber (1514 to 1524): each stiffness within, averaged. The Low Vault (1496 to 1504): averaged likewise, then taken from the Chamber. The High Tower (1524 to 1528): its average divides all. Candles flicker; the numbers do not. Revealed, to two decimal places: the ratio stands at -0.27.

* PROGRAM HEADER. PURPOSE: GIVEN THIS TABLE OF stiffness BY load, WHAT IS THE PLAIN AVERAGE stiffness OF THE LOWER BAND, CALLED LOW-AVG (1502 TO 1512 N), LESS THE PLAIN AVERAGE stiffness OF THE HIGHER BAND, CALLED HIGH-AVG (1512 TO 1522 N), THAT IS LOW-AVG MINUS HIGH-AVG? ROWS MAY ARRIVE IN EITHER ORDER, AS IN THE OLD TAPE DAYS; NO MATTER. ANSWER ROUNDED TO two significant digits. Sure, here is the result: 34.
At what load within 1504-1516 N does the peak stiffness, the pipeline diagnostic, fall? 1509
